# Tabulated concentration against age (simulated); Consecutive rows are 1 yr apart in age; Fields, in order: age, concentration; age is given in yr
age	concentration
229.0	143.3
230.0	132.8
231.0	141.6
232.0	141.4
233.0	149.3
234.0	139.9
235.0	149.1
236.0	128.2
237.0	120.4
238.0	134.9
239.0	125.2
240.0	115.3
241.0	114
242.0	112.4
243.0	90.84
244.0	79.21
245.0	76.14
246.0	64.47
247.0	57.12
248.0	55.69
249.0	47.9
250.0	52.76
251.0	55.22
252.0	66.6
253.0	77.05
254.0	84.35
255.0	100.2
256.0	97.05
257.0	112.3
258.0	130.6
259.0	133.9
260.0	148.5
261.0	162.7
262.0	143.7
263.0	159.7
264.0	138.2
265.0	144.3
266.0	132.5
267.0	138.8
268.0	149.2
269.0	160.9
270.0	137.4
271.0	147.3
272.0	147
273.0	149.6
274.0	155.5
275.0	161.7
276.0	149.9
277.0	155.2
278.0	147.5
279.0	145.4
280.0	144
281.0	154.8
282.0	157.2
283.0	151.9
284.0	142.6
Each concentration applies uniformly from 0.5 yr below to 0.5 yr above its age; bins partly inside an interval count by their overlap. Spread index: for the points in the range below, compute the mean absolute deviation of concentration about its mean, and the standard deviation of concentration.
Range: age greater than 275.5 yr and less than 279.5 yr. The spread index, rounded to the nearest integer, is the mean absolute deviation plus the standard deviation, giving 7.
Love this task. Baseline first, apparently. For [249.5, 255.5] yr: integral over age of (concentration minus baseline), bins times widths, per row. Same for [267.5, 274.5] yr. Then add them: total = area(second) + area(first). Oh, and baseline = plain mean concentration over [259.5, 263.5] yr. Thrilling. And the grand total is -514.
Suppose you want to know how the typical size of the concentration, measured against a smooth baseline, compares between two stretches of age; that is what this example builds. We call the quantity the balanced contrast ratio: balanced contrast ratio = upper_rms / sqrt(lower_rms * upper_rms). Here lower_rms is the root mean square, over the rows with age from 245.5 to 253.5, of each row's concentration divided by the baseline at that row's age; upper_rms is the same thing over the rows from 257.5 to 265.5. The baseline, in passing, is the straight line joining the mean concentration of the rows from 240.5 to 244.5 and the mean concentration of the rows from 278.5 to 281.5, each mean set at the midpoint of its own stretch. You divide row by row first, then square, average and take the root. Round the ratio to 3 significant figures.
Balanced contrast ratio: 1.45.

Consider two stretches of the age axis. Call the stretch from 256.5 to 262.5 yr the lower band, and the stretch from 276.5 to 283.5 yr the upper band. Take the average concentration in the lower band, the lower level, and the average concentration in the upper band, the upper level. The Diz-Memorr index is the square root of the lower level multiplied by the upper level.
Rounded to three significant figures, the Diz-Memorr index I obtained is 145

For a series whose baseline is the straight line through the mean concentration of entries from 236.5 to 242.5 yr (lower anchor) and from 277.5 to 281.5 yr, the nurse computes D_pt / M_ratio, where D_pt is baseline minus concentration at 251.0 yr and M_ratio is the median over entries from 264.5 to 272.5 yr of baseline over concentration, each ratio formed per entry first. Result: 75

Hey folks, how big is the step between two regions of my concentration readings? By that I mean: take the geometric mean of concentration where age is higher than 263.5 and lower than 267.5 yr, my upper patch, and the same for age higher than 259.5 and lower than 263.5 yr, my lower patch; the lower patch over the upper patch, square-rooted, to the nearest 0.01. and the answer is 1.05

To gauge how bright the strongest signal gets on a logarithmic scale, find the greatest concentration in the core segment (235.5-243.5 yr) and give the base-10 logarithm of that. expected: 2.13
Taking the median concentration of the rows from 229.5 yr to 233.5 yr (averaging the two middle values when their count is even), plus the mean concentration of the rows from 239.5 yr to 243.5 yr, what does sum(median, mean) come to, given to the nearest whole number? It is 250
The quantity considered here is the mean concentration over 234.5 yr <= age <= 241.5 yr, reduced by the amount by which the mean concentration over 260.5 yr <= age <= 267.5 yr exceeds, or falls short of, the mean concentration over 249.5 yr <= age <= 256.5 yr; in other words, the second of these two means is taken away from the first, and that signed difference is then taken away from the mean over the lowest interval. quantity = 57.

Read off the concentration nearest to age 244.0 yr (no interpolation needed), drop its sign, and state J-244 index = 79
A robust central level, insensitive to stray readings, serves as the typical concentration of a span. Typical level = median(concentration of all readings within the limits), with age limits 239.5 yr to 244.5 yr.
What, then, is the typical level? 112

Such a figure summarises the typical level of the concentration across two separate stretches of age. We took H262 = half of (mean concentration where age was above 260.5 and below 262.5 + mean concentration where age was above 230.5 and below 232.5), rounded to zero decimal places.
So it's 147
